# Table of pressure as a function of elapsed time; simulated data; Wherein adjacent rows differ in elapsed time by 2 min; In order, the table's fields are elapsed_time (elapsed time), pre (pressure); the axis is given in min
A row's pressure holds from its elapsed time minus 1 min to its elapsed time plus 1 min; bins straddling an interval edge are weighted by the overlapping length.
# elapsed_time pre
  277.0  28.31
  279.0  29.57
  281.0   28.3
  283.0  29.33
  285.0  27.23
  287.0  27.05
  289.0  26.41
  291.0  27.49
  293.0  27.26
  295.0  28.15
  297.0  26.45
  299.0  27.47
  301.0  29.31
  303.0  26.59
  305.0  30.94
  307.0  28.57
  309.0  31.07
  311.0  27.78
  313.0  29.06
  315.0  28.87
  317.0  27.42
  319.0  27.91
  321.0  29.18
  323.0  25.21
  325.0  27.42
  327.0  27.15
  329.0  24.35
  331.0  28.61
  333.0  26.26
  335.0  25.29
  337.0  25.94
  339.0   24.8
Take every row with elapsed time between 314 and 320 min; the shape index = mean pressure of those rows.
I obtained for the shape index 28.1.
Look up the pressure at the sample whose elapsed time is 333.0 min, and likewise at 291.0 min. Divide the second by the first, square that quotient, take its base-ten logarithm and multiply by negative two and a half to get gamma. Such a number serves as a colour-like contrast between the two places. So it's -0.10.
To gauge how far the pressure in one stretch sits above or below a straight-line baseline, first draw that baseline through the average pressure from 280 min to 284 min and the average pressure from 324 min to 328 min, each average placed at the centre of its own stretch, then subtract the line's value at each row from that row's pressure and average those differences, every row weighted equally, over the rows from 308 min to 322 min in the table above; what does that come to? 1.1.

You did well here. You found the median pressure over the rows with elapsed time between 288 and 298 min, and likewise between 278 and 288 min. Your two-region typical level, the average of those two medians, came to 27.78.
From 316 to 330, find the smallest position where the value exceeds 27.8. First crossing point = 319.0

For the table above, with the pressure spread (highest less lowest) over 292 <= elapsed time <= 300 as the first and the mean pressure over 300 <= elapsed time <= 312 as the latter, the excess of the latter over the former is 27.3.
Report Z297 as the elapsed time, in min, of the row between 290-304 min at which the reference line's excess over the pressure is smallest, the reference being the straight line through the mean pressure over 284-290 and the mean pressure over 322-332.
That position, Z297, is 301.0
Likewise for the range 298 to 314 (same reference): 309.0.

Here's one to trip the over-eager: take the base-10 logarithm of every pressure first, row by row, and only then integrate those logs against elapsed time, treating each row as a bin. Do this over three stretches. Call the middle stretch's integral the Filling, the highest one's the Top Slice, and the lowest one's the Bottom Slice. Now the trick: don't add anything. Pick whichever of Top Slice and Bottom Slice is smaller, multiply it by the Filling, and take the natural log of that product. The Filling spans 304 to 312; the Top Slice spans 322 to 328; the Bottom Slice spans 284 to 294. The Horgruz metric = 4.6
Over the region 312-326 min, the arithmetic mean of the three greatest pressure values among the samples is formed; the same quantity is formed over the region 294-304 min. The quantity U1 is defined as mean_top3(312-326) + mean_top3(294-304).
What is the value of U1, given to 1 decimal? 57.3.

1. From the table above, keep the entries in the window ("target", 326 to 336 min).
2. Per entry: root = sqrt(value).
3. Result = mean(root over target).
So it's 5.13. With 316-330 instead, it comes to 5.19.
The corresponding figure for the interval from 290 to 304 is 5.25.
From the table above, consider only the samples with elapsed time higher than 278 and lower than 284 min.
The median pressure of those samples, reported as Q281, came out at 29.3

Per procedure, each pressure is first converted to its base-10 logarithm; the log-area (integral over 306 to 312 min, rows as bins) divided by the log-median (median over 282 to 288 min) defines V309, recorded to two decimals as 6.12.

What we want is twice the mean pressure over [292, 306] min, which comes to 56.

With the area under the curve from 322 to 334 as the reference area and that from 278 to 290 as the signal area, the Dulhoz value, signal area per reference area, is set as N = 1.06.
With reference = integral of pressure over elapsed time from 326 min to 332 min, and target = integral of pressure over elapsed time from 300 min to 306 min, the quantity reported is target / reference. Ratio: 1.08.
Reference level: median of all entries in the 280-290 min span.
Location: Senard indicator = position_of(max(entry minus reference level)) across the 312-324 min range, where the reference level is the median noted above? 321.0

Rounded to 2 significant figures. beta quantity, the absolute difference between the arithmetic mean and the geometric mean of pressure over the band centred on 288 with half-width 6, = 0.014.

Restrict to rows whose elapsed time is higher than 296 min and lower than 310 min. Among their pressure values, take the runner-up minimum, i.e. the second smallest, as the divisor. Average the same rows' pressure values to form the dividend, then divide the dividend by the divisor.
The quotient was 1.08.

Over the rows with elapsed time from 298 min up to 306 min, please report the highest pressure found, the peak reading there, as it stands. 30.94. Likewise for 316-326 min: 29.18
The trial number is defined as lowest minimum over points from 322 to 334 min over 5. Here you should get 4.87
